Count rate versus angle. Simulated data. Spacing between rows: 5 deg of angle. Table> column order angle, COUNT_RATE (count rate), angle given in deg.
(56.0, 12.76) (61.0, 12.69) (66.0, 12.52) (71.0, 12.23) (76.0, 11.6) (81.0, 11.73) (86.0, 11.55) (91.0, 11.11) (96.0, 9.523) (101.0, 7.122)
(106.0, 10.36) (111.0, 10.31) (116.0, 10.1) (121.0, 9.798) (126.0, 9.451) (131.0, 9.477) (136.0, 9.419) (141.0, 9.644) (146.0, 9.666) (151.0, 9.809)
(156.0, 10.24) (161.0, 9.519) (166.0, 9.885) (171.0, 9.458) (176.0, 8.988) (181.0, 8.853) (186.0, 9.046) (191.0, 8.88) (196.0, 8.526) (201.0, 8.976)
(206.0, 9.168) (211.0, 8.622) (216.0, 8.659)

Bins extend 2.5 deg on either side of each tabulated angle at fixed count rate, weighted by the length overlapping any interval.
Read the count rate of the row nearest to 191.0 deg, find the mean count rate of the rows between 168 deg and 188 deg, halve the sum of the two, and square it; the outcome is 81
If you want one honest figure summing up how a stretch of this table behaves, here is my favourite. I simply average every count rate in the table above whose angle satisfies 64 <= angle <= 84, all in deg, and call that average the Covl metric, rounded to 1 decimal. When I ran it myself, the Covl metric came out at 12.0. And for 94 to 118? 9.5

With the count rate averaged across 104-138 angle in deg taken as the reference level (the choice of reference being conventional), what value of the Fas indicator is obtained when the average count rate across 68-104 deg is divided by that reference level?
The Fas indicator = 1.09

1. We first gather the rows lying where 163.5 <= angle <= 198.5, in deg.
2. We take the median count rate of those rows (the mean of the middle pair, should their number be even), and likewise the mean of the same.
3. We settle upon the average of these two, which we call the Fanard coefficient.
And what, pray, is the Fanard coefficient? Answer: 9.0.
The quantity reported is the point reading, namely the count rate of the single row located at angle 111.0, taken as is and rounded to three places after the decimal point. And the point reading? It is 10.310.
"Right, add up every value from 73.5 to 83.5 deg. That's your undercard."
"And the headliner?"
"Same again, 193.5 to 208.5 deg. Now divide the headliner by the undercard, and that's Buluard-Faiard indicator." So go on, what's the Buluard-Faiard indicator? 1.1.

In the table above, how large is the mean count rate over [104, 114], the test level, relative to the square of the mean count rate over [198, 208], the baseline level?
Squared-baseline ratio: 0.126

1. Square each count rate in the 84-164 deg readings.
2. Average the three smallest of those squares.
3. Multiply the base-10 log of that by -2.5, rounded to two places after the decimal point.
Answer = -4.71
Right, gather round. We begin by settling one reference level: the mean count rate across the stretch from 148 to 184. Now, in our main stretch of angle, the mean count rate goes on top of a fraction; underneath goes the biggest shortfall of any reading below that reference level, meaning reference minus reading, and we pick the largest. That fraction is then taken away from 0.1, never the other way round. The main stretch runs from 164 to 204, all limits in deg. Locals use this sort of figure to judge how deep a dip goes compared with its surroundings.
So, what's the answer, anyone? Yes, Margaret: -9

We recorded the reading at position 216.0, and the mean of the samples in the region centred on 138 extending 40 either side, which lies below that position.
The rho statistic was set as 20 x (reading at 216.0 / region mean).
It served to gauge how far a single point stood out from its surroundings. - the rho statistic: 18.1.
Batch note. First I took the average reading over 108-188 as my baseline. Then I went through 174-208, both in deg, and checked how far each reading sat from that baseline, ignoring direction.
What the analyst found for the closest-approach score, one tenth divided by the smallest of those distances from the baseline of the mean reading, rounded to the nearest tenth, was 0.2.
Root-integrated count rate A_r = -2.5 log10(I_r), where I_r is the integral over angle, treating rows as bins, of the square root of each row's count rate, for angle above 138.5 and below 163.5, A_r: -4.73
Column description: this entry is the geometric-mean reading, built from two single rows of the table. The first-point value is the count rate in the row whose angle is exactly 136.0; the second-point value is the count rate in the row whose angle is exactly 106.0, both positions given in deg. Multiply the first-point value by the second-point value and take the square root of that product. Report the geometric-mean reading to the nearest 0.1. 9.9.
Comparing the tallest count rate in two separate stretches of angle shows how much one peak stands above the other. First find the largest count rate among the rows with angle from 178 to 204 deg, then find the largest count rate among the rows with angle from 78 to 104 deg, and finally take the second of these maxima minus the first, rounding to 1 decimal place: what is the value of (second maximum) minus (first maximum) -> 2.7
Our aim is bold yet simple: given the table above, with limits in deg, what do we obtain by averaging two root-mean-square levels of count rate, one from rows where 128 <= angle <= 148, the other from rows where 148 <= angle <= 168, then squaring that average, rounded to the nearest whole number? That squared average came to 94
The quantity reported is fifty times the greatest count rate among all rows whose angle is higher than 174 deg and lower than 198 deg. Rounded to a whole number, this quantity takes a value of 452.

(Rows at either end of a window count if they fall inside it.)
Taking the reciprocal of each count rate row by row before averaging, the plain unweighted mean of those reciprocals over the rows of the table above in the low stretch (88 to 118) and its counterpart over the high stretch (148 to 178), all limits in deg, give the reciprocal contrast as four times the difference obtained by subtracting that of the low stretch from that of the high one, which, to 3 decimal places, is -0.003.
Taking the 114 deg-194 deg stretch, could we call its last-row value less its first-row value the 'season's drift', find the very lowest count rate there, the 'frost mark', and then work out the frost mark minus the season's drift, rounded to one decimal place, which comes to 10.1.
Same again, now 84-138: 9.3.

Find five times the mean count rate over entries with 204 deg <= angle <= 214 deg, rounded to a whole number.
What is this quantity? 44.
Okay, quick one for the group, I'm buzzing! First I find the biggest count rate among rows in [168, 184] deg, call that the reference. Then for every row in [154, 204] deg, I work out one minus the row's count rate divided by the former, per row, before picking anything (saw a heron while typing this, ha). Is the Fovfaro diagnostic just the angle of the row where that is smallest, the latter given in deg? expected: 156.0 deg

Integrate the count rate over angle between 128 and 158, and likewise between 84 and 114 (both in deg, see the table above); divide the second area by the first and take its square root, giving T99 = 1.01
